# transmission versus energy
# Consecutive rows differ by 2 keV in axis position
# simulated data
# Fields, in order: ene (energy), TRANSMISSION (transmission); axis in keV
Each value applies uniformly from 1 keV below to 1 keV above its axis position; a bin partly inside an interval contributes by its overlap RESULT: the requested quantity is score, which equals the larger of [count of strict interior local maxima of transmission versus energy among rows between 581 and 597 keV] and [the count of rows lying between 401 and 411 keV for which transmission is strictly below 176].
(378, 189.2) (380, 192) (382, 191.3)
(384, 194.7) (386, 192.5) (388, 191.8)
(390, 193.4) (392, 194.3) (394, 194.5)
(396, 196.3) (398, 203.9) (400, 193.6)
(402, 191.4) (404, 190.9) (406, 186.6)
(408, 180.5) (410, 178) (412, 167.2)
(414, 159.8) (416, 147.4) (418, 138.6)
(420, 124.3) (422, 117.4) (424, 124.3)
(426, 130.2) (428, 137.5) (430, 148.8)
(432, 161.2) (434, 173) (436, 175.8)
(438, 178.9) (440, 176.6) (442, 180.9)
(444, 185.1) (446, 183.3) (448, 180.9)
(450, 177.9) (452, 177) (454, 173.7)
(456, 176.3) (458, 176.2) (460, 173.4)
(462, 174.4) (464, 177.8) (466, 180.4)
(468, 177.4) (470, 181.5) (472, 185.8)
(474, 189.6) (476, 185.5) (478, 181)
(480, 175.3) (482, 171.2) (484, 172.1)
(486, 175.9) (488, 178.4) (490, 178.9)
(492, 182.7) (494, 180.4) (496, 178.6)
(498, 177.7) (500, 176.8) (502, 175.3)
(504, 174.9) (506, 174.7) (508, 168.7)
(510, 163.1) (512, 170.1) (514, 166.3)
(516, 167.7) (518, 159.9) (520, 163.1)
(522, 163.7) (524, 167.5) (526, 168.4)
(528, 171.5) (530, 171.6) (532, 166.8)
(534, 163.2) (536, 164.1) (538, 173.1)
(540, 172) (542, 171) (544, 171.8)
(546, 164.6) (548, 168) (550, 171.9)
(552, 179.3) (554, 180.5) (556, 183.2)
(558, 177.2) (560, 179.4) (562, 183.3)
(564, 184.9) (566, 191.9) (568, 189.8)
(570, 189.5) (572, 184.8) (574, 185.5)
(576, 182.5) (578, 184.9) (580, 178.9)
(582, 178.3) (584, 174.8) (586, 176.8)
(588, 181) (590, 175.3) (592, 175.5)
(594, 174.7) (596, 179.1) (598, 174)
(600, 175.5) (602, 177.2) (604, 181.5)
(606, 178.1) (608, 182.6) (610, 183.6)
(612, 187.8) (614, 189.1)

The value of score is 2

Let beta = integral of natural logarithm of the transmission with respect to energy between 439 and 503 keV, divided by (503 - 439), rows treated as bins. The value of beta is 5.19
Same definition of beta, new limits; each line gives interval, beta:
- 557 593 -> 5.20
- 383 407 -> 5.27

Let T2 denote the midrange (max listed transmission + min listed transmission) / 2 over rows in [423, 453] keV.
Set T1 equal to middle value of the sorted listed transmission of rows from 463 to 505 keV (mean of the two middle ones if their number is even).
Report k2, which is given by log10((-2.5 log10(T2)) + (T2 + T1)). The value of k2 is 2.52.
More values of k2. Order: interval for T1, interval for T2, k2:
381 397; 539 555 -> 2.56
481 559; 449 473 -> 2.54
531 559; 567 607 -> 2.54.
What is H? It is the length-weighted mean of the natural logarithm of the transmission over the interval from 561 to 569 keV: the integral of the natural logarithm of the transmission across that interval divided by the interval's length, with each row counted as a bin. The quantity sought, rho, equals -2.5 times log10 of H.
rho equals -1.797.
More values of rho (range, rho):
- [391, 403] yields -1.806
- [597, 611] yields -1.787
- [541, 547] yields -1.775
